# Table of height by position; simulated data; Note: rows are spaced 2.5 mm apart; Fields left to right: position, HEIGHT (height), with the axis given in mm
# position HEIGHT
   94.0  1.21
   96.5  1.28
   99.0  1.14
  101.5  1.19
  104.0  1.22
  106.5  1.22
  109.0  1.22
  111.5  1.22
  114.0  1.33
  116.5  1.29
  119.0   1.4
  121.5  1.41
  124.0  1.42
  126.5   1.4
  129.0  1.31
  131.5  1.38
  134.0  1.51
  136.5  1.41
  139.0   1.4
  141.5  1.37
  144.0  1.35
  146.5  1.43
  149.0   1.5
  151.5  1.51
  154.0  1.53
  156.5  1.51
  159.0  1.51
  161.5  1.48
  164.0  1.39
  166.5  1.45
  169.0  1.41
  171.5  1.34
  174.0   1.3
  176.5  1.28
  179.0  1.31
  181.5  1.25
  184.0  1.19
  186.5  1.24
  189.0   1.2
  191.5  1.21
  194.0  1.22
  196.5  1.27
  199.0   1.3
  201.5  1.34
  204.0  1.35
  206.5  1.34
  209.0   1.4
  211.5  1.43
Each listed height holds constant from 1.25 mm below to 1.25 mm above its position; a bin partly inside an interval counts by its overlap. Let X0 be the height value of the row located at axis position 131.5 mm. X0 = 1.38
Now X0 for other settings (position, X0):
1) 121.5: 1.41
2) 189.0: 1.2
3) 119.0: 1.4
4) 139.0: 1.4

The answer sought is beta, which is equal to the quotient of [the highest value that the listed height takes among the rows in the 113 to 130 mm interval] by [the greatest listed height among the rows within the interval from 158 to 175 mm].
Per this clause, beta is 0.94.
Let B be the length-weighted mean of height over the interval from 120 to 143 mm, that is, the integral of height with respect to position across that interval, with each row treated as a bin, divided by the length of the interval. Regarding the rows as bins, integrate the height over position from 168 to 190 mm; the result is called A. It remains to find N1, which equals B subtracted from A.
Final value 26.7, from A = 28.1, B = 1.40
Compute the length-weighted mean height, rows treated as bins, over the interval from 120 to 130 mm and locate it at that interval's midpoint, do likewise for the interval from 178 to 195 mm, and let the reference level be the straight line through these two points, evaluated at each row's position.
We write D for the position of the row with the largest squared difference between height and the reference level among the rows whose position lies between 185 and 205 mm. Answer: 204.0 mm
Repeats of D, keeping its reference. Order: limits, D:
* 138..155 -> 154.0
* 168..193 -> 169.0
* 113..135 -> 134.0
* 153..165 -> 154.0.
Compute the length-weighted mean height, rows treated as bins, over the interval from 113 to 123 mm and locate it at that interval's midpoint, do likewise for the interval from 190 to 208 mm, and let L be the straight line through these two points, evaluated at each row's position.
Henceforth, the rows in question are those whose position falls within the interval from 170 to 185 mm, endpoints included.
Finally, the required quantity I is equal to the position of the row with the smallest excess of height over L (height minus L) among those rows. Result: 184.0 mm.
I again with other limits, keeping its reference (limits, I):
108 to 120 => 109.0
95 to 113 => 99.0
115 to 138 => 116.5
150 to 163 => 161.5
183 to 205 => 184.0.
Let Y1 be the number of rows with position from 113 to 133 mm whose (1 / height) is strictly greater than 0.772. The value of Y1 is 1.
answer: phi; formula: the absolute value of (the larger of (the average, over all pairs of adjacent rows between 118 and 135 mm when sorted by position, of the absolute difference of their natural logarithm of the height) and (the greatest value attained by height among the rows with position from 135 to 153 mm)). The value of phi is 1.51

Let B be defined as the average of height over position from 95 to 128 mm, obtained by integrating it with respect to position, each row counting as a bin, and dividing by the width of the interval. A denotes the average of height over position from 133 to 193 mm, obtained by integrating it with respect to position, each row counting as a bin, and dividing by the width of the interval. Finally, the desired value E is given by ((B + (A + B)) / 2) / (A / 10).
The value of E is 14.3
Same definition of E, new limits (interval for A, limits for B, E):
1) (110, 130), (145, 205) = 15.1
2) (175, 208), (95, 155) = 15.6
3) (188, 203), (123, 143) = 16.1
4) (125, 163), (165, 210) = 14.0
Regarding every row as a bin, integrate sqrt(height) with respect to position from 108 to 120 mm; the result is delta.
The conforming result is 13.6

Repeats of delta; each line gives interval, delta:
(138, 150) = 14.2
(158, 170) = 14.4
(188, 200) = 13.4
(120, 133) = 15.3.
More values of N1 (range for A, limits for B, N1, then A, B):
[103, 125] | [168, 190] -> 27.4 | 28.7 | 1.28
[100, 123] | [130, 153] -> 28.0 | 29.4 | 1.43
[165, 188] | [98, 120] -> 28.8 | 30.1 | 1.25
